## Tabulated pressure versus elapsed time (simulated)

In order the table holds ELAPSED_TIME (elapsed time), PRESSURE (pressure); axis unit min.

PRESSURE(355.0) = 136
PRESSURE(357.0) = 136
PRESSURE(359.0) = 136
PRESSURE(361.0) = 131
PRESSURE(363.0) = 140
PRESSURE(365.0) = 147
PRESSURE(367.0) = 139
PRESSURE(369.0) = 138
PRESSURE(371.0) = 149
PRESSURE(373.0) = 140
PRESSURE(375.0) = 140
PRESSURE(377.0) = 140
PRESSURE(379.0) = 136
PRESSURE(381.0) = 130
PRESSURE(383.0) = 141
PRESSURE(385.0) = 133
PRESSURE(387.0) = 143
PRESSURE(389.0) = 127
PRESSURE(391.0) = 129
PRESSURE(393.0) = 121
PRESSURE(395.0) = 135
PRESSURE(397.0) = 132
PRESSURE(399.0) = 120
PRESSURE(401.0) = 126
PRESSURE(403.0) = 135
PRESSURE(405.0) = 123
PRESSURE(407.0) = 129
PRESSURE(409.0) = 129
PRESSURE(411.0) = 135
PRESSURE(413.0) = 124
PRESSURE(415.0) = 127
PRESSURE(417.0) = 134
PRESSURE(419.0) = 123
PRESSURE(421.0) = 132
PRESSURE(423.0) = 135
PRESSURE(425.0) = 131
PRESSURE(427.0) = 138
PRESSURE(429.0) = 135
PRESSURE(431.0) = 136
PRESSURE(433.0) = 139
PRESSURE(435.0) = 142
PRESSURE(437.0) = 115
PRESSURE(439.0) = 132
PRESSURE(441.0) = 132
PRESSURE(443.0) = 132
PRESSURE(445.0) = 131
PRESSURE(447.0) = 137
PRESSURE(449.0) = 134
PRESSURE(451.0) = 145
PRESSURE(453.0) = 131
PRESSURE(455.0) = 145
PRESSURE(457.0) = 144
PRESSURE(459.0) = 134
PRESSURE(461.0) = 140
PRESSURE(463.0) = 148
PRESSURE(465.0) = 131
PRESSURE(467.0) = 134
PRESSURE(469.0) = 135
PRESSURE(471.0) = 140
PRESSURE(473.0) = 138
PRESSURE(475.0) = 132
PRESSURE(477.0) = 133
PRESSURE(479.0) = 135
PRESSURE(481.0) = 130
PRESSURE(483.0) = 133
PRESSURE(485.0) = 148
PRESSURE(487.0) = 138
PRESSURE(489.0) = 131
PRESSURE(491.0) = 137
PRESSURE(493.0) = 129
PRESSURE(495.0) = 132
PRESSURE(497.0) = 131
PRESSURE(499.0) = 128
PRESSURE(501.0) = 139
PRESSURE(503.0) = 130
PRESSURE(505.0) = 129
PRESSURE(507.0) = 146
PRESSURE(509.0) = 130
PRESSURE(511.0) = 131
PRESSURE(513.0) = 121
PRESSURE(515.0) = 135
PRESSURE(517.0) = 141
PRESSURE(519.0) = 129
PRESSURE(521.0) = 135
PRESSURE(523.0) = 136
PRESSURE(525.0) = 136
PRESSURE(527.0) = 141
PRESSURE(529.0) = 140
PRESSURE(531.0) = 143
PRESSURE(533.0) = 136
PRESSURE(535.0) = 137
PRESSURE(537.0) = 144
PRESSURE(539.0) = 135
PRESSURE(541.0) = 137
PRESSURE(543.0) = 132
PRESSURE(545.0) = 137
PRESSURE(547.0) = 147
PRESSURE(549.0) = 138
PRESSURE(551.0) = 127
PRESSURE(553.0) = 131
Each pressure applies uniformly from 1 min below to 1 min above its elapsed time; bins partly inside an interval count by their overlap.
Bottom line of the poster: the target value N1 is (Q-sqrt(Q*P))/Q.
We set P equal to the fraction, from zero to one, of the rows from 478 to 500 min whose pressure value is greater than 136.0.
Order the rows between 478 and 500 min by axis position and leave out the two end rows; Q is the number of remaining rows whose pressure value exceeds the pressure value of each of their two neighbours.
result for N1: 0.70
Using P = 0.3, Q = 3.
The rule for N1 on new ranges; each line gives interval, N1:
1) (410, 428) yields 0.76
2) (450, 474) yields 0.56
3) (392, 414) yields 1.00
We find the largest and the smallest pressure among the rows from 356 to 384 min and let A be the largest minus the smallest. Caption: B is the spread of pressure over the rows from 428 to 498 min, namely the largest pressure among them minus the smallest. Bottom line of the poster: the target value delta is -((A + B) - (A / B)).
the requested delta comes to -51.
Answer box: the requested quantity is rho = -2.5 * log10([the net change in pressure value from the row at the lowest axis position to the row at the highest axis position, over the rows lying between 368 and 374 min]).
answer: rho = -0.75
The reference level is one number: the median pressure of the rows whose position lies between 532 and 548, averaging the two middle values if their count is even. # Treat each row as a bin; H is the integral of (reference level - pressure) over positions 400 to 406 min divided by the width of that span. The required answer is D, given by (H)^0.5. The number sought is 3.0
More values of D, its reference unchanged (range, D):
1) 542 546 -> 1.6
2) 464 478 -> 1.5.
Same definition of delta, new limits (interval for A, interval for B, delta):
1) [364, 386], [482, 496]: -37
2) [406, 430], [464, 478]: -22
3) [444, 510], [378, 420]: -42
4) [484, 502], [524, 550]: -34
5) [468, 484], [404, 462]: -40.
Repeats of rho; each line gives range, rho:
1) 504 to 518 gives -2.70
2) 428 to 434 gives -1.51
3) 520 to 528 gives -1.95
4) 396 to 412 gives -1.19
